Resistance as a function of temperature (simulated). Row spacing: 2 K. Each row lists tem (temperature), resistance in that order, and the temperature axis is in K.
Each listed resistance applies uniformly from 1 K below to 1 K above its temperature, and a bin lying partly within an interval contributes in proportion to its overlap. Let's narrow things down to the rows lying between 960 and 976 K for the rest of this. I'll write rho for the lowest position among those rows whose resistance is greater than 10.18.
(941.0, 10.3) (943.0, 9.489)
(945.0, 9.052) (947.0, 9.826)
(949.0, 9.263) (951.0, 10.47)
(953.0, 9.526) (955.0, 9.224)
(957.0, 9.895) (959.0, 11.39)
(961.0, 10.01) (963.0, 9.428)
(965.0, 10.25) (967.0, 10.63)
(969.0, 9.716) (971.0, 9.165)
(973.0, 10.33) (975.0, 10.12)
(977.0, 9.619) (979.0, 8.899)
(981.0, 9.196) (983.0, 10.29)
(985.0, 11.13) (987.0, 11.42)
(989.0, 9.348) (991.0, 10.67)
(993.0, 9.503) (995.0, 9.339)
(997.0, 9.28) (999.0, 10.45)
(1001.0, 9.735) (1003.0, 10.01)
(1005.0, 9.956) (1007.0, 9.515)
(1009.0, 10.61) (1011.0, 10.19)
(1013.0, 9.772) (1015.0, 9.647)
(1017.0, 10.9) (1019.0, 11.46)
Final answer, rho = 965.0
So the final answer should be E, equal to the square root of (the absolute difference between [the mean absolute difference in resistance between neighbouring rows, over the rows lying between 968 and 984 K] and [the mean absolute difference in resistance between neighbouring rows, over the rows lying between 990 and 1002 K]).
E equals 0.08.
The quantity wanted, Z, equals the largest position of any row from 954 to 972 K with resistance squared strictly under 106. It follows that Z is 971.0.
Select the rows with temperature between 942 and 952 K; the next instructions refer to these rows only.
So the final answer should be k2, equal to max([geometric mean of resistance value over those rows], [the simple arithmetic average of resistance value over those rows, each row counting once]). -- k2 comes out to 9.6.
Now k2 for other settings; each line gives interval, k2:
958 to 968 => 10.3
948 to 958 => 9.7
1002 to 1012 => 10.1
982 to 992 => 10.6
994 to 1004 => 9.8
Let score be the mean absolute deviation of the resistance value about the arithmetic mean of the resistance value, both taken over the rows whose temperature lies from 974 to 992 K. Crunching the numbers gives 0.72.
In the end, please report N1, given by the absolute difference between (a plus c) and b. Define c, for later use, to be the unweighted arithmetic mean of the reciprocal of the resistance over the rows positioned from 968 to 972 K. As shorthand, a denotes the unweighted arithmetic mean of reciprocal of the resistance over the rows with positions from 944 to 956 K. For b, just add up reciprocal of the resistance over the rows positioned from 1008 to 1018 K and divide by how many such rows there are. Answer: 0.113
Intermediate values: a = 0.105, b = 0.098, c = 0.1060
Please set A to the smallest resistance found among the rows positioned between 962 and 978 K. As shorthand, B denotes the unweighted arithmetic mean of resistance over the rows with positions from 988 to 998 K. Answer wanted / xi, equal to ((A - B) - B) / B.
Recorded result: -1.05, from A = 9.165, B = 9.6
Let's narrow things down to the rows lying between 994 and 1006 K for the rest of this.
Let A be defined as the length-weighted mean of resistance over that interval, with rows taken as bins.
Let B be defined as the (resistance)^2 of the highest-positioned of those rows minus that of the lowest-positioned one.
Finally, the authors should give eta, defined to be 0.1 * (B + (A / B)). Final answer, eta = 1.3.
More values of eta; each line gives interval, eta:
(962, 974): 1.8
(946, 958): 0.8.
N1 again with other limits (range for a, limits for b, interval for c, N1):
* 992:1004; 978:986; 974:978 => 0.102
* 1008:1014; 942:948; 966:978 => 0.093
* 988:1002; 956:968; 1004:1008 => 0.108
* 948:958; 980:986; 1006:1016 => 0.106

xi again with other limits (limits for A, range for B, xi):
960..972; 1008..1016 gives -1.09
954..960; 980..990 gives -1.10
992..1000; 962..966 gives -1.06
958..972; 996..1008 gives -1.07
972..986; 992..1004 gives -1.08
